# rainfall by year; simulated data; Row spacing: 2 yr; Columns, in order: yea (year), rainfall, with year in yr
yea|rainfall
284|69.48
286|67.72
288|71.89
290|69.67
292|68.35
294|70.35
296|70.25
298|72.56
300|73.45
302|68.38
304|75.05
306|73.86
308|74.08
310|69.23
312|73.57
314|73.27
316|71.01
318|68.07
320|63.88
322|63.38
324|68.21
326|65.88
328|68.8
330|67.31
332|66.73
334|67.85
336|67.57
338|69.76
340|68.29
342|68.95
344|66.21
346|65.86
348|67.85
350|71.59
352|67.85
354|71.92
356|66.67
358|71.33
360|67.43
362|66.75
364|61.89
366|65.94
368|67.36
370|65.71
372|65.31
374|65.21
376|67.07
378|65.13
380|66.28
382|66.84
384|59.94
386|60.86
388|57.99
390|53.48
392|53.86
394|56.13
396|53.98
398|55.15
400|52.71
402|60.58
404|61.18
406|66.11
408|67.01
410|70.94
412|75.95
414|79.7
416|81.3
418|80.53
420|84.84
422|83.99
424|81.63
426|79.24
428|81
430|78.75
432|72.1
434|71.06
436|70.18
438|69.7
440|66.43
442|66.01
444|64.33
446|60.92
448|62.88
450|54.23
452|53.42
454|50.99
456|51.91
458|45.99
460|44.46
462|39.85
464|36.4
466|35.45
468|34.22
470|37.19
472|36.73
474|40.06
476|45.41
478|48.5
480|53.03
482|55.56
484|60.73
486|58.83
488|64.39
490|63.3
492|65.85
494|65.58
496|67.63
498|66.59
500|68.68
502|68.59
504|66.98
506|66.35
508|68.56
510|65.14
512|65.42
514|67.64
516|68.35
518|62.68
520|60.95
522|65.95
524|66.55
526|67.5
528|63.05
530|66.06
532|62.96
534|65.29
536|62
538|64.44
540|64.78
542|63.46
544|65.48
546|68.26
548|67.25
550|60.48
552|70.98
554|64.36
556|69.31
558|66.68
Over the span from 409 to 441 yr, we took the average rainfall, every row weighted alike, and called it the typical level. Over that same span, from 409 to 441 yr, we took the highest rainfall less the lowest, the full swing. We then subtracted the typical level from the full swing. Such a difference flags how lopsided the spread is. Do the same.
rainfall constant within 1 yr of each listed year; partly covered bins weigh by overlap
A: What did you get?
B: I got -58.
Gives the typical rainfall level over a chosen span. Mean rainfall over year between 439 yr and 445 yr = 66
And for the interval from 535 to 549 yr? 65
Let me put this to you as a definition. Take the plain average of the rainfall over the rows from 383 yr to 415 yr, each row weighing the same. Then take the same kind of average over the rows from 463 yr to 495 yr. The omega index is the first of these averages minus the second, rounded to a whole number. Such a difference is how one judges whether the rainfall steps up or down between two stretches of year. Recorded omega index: 12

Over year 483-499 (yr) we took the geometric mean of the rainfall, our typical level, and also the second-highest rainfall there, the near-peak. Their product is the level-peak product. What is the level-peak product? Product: 4265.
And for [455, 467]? 1930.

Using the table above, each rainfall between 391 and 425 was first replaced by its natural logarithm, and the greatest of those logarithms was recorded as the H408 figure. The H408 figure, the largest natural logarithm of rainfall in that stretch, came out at 4.44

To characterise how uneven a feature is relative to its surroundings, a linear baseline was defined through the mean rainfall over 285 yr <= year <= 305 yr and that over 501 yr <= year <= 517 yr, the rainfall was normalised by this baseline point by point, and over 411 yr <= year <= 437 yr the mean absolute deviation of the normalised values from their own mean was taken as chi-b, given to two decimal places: 0.05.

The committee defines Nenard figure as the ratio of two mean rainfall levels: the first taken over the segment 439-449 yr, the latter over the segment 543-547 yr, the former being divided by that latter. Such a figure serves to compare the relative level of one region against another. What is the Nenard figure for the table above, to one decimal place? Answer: 1.0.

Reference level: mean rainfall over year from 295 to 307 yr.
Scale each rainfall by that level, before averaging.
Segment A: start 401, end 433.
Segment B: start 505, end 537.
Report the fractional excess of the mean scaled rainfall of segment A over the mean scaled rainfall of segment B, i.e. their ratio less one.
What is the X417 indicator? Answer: 0.15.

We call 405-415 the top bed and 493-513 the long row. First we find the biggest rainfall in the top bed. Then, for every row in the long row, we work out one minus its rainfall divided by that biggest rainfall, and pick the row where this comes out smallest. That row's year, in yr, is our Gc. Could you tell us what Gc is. 500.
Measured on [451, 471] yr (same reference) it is 452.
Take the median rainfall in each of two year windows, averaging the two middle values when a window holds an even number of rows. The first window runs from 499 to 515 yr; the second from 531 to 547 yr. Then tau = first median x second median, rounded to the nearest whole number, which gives 4349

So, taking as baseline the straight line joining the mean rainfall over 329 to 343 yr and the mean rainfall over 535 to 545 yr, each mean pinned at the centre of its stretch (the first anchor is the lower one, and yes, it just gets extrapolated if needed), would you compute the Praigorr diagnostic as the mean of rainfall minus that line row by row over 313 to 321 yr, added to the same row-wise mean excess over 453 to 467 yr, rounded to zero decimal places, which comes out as -21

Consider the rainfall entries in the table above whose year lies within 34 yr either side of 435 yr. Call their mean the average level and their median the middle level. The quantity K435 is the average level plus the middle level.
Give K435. 130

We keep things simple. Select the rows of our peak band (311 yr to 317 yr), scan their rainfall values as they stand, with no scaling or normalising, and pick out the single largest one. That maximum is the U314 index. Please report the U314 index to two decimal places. 73.57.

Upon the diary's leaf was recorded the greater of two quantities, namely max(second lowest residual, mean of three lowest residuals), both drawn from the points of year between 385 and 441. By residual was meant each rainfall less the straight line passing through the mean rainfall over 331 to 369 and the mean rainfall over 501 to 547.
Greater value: -14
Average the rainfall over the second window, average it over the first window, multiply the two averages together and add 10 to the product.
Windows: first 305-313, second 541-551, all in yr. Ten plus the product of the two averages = 4734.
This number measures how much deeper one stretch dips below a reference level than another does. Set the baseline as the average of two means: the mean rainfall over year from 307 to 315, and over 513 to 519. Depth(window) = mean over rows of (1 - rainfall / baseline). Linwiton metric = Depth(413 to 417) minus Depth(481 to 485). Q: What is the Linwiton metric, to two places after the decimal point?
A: -0.32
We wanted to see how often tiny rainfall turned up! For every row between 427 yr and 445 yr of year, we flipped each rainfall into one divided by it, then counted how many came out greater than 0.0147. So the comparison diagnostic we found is 3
